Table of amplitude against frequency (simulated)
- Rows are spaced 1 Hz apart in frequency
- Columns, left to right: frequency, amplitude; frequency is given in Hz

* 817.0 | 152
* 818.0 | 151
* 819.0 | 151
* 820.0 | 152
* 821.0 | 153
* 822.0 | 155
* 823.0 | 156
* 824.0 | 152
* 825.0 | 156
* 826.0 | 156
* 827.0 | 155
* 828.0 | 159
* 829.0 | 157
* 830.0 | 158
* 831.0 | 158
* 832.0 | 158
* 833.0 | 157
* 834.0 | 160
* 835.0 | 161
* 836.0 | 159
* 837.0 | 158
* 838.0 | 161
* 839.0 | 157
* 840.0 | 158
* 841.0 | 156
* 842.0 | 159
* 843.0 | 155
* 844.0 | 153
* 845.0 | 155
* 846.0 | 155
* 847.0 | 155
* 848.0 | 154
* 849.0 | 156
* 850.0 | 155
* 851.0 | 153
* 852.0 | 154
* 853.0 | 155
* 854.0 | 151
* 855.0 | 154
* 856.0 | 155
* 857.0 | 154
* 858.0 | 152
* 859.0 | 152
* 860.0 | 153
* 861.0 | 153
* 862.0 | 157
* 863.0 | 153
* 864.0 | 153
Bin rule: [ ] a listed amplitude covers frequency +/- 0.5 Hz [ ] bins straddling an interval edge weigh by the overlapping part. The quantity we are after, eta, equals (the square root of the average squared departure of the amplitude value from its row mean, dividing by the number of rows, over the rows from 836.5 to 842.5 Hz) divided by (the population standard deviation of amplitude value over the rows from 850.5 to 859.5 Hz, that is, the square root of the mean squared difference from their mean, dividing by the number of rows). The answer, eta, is 1.2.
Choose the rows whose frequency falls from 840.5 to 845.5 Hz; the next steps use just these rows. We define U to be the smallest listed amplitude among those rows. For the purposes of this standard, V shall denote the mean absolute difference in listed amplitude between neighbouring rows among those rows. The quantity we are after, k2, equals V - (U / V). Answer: -53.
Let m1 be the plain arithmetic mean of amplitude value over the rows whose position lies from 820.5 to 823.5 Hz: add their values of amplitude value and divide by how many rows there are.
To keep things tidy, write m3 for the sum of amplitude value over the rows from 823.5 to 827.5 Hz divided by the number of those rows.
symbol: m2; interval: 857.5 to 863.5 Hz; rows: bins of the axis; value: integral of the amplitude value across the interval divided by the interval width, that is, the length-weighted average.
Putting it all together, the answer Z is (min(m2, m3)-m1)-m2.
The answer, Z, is -155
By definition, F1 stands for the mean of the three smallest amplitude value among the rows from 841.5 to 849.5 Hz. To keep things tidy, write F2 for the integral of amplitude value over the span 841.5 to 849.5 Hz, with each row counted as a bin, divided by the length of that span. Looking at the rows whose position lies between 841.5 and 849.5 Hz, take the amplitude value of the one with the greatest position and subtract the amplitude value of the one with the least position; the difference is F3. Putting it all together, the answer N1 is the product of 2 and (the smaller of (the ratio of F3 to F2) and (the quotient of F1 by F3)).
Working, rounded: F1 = 154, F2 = 155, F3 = -3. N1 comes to -103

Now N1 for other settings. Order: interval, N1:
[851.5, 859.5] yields -152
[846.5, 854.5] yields -76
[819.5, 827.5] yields 0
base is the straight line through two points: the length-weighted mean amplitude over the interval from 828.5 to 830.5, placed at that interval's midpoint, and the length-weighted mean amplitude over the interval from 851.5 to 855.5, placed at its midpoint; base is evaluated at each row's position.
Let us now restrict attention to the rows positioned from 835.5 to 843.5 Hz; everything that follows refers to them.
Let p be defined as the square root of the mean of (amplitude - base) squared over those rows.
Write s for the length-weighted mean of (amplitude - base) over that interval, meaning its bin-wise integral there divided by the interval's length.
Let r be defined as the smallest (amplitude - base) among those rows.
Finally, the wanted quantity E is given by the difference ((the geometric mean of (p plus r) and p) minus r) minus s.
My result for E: 0.7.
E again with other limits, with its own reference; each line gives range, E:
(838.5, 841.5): 0.0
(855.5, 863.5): 1.2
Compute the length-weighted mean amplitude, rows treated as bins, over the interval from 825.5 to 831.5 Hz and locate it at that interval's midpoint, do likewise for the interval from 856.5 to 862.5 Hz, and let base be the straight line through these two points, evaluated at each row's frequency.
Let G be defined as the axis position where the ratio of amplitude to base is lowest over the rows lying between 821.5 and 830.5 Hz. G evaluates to 824.0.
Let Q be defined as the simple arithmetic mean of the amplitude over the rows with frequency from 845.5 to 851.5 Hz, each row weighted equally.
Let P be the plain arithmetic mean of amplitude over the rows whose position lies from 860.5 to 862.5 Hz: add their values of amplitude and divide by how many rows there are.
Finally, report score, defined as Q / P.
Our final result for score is 1.00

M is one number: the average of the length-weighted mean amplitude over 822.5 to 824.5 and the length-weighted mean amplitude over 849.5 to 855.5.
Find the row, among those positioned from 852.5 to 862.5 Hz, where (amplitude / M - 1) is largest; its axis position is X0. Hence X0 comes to 862.0 Hz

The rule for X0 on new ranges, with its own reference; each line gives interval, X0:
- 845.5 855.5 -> 849.0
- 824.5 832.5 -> 828.0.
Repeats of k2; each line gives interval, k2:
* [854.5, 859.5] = -151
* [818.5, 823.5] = -120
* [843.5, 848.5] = -203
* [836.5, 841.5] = -60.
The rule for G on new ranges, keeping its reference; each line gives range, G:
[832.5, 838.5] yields 833.0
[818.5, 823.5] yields 819.0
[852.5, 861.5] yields 854.0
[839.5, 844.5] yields 844.0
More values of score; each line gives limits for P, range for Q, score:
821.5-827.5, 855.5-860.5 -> 0.99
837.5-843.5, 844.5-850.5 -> 0.98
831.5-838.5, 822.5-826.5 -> 0.97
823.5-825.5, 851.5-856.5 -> 1.00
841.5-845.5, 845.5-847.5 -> 1.00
